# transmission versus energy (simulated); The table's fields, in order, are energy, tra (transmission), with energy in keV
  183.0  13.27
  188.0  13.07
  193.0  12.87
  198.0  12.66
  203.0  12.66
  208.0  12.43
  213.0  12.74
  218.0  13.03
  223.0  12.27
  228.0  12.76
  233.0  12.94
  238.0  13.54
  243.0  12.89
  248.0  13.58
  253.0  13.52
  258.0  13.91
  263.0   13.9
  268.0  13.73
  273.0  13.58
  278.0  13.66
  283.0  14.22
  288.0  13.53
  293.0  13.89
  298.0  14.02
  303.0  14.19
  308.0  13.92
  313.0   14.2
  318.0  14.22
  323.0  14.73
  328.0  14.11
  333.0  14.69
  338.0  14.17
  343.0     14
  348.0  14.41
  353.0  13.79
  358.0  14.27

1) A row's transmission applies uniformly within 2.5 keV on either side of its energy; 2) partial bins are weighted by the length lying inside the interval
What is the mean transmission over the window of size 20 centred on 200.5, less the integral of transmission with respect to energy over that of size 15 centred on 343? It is -200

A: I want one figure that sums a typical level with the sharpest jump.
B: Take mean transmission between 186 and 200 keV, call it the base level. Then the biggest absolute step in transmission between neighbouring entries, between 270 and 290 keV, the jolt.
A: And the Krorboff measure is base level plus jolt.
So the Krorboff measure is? 13.6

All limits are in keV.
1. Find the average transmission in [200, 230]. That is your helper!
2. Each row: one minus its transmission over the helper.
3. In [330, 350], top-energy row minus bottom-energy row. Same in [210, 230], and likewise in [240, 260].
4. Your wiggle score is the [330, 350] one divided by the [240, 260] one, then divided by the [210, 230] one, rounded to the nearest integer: 174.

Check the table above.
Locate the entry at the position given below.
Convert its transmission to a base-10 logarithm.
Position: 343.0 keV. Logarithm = 1.146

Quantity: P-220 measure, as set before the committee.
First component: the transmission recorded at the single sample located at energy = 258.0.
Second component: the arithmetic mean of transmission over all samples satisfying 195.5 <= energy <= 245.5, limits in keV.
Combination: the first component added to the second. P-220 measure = 26.7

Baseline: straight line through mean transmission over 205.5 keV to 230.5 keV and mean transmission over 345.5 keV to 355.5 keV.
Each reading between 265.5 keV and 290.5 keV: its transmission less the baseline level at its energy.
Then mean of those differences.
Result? 0.44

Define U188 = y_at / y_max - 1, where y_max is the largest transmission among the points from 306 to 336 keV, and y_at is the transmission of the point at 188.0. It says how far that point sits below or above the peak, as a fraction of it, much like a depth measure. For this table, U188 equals -0.11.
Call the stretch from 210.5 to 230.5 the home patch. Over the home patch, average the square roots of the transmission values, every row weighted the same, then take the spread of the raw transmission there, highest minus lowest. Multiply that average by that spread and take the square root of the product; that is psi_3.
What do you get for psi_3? 1.65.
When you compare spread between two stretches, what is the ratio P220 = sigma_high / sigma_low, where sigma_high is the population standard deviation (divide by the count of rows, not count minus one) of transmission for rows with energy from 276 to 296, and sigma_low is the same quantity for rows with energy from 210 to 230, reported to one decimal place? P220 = 1.0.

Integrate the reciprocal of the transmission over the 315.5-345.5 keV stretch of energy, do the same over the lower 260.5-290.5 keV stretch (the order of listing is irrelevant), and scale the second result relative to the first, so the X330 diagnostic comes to 1.04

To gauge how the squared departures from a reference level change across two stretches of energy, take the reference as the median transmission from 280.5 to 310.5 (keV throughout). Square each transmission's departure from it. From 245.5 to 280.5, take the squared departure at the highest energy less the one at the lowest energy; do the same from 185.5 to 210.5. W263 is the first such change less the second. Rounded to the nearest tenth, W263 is -1.6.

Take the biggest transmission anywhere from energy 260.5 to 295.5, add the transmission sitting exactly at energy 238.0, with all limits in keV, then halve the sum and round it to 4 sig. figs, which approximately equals 13.88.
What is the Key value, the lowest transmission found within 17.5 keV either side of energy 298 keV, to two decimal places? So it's 13.53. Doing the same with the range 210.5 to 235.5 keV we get 12.27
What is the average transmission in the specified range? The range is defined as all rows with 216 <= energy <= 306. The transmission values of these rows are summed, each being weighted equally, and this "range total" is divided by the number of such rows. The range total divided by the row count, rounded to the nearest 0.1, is 13.5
